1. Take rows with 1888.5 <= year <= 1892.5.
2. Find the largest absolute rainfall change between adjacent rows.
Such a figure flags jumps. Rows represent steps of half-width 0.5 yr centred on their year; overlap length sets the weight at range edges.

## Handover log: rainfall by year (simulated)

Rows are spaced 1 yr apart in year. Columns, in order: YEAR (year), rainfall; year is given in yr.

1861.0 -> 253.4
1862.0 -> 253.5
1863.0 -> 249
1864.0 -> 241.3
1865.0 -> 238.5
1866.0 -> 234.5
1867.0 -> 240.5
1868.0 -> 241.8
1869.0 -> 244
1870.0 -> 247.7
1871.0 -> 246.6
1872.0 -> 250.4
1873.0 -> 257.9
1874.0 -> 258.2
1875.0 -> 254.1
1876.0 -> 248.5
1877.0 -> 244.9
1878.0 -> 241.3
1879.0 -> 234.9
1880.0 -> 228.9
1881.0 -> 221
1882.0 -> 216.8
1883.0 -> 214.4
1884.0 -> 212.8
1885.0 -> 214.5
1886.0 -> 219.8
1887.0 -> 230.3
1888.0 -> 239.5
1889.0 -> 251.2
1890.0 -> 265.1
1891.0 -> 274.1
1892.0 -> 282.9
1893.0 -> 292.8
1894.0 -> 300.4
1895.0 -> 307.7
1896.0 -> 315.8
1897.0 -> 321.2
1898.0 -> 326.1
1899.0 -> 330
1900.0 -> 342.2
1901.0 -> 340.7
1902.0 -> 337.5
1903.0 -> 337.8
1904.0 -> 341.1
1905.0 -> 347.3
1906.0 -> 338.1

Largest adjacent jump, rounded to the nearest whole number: 14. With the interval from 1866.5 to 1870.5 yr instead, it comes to 4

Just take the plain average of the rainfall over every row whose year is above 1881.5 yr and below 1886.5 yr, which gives 216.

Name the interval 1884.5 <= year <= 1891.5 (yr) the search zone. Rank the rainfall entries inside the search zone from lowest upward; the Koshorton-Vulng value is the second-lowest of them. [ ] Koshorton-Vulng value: 219.8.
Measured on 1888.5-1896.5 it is 265.1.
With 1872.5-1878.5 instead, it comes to 244.9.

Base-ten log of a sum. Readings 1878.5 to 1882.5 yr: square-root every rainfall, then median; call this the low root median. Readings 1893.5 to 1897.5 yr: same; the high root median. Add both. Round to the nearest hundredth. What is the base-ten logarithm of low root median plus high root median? 1.51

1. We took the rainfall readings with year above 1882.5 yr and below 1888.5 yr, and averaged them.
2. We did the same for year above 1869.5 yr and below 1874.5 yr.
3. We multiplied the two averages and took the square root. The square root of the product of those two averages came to 237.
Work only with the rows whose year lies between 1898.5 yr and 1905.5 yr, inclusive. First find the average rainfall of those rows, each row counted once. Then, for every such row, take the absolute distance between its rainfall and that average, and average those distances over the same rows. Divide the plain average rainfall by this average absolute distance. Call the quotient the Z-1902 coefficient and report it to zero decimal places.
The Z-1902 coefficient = 90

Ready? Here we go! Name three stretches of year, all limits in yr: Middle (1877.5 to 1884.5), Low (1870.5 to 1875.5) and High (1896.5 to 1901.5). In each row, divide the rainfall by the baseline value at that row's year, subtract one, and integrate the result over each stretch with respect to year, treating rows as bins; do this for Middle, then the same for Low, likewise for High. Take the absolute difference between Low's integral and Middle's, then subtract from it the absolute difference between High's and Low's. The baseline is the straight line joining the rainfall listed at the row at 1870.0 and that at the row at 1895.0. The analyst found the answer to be 1.0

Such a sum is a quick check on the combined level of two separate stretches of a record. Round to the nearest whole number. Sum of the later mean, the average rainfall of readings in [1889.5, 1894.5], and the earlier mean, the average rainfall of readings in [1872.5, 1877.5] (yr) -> 536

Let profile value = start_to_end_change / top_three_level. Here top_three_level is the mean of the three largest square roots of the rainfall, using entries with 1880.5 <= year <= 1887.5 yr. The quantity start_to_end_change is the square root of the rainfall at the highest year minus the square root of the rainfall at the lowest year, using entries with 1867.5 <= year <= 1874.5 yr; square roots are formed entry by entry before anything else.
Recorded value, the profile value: 0.03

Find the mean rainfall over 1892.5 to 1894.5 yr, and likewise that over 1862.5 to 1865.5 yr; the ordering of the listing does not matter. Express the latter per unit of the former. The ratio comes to 0.82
